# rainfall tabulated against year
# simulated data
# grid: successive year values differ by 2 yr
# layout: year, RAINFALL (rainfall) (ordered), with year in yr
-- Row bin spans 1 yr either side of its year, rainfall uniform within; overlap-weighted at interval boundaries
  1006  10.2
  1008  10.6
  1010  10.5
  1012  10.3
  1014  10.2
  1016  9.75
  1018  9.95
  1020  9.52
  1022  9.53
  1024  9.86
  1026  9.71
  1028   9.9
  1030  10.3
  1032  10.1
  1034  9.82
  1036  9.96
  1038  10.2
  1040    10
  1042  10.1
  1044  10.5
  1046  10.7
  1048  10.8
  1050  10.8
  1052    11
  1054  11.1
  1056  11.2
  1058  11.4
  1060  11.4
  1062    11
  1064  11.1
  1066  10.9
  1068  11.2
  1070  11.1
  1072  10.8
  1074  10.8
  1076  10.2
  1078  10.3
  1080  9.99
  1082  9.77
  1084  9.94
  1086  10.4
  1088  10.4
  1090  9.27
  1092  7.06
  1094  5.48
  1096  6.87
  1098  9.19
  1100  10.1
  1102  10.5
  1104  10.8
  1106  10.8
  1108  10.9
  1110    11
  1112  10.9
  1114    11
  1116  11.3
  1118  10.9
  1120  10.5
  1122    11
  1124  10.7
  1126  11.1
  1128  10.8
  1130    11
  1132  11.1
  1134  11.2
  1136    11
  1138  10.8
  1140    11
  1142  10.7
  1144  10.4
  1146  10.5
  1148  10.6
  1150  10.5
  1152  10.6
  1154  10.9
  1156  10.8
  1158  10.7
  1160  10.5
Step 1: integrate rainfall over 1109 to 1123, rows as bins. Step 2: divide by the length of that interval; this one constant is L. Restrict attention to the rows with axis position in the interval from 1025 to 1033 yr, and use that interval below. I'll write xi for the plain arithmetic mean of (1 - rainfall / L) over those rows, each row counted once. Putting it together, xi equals 0.086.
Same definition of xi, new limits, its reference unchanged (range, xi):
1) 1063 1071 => -0.012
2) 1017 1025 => 0.112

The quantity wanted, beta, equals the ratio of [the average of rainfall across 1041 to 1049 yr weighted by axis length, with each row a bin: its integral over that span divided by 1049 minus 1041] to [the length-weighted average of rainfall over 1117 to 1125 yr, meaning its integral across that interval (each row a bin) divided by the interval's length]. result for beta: 0.98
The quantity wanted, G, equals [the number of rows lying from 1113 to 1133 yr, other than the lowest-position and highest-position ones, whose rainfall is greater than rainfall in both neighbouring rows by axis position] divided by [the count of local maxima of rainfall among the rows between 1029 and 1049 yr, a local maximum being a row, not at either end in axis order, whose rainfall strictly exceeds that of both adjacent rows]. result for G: 3.0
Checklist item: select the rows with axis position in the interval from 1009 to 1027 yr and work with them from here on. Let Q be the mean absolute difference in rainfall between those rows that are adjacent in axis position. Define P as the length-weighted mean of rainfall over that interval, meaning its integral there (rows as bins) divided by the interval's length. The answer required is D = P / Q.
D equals 42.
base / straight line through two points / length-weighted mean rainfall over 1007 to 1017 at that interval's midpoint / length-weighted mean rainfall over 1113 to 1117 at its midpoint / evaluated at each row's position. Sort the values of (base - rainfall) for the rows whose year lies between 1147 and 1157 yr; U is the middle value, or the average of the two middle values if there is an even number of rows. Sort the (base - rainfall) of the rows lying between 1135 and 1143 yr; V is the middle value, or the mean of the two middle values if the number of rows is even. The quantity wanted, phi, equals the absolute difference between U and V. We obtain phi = 0.4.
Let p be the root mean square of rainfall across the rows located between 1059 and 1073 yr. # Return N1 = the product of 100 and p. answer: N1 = 1107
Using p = 11.1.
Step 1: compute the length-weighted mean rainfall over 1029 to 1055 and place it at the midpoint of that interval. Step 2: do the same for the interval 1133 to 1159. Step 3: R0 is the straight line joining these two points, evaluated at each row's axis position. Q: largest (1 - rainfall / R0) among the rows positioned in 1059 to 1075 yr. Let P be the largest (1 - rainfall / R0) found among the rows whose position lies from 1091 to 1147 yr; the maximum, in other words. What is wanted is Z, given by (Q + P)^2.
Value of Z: 0.207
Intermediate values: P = 0.48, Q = -0.03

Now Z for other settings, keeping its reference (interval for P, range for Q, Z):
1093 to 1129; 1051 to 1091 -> 0.366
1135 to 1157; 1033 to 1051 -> 0.007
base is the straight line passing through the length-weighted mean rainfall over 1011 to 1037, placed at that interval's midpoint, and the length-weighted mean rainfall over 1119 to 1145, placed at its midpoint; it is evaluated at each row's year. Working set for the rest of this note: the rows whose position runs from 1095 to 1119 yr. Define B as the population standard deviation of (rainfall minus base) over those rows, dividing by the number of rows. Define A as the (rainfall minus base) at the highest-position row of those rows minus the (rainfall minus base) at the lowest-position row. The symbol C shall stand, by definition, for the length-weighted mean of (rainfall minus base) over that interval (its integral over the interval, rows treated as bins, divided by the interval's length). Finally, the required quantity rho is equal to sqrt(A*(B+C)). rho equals 1.79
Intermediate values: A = 3.8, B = 1.13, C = -0.29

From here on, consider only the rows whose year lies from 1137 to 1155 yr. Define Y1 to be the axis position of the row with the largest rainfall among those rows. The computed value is 1140 yr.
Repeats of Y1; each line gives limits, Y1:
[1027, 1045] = 1044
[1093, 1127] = 1116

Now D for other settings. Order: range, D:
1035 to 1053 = 58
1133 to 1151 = 57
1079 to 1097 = 10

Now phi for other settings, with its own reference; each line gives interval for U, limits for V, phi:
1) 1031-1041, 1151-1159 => 0.2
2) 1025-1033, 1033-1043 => 0.1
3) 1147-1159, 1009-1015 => 0.9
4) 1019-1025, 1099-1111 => 0.6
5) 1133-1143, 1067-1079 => 0.4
